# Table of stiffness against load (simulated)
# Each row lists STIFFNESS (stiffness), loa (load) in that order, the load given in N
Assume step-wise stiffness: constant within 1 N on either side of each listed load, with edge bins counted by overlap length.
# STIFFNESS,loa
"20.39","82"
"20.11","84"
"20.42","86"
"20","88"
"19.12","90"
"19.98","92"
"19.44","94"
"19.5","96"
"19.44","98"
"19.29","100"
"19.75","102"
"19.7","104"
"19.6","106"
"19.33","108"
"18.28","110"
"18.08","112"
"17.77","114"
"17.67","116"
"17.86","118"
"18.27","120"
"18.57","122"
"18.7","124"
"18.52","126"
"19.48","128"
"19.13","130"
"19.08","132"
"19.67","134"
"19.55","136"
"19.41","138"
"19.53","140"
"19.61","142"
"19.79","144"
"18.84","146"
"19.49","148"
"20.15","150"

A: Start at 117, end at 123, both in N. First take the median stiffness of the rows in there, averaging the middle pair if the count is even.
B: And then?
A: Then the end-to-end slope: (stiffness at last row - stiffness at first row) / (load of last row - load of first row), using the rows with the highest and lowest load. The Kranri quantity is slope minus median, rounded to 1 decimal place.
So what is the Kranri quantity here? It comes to -18.1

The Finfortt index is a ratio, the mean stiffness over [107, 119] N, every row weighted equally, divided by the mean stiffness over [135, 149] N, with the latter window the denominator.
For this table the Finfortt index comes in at 0.93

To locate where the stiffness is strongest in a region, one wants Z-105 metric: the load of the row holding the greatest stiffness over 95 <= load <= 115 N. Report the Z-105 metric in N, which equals 102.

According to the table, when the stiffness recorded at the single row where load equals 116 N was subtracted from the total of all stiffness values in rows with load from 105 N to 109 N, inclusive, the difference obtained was 21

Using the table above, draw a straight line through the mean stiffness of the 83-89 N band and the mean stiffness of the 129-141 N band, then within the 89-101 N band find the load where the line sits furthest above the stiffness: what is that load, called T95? 90 N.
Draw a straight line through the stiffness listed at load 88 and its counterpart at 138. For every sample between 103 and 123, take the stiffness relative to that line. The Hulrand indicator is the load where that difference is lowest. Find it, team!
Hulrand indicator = 116 N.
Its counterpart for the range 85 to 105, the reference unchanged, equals 90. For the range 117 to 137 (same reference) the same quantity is 118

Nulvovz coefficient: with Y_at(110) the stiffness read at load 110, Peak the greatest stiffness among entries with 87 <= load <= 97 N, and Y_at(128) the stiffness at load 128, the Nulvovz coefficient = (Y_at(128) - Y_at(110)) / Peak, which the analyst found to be 0.06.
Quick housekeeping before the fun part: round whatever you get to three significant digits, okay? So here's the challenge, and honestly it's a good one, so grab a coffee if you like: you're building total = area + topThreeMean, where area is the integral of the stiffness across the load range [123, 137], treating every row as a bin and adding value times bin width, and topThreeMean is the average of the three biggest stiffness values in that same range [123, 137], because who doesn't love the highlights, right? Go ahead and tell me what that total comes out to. 288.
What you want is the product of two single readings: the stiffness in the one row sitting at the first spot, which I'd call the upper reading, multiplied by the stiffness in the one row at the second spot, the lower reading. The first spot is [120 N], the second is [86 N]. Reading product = 373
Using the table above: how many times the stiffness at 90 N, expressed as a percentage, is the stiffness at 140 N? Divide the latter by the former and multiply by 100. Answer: 102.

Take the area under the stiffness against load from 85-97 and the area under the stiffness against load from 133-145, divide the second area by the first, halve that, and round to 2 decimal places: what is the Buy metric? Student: 0.50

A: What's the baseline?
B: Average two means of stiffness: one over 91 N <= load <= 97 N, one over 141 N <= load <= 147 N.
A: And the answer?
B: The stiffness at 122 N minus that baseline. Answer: -1.0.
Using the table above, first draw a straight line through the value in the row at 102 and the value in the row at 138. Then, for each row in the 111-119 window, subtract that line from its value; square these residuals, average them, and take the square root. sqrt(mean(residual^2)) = 1.8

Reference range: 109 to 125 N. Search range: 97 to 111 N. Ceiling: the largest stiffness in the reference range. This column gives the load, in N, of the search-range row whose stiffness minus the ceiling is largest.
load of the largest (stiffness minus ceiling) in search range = 102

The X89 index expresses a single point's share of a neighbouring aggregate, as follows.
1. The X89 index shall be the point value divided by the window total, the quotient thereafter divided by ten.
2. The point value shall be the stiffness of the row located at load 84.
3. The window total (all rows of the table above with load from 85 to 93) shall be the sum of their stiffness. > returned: 0.0253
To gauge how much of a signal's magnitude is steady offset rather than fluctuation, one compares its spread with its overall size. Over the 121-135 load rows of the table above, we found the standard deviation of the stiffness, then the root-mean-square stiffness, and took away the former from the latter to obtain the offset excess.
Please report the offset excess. 18.6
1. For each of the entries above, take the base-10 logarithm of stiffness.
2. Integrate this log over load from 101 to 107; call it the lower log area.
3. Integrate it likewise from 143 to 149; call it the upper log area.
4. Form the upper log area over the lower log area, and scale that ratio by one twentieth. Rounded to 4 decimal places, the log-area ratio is 0.0497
